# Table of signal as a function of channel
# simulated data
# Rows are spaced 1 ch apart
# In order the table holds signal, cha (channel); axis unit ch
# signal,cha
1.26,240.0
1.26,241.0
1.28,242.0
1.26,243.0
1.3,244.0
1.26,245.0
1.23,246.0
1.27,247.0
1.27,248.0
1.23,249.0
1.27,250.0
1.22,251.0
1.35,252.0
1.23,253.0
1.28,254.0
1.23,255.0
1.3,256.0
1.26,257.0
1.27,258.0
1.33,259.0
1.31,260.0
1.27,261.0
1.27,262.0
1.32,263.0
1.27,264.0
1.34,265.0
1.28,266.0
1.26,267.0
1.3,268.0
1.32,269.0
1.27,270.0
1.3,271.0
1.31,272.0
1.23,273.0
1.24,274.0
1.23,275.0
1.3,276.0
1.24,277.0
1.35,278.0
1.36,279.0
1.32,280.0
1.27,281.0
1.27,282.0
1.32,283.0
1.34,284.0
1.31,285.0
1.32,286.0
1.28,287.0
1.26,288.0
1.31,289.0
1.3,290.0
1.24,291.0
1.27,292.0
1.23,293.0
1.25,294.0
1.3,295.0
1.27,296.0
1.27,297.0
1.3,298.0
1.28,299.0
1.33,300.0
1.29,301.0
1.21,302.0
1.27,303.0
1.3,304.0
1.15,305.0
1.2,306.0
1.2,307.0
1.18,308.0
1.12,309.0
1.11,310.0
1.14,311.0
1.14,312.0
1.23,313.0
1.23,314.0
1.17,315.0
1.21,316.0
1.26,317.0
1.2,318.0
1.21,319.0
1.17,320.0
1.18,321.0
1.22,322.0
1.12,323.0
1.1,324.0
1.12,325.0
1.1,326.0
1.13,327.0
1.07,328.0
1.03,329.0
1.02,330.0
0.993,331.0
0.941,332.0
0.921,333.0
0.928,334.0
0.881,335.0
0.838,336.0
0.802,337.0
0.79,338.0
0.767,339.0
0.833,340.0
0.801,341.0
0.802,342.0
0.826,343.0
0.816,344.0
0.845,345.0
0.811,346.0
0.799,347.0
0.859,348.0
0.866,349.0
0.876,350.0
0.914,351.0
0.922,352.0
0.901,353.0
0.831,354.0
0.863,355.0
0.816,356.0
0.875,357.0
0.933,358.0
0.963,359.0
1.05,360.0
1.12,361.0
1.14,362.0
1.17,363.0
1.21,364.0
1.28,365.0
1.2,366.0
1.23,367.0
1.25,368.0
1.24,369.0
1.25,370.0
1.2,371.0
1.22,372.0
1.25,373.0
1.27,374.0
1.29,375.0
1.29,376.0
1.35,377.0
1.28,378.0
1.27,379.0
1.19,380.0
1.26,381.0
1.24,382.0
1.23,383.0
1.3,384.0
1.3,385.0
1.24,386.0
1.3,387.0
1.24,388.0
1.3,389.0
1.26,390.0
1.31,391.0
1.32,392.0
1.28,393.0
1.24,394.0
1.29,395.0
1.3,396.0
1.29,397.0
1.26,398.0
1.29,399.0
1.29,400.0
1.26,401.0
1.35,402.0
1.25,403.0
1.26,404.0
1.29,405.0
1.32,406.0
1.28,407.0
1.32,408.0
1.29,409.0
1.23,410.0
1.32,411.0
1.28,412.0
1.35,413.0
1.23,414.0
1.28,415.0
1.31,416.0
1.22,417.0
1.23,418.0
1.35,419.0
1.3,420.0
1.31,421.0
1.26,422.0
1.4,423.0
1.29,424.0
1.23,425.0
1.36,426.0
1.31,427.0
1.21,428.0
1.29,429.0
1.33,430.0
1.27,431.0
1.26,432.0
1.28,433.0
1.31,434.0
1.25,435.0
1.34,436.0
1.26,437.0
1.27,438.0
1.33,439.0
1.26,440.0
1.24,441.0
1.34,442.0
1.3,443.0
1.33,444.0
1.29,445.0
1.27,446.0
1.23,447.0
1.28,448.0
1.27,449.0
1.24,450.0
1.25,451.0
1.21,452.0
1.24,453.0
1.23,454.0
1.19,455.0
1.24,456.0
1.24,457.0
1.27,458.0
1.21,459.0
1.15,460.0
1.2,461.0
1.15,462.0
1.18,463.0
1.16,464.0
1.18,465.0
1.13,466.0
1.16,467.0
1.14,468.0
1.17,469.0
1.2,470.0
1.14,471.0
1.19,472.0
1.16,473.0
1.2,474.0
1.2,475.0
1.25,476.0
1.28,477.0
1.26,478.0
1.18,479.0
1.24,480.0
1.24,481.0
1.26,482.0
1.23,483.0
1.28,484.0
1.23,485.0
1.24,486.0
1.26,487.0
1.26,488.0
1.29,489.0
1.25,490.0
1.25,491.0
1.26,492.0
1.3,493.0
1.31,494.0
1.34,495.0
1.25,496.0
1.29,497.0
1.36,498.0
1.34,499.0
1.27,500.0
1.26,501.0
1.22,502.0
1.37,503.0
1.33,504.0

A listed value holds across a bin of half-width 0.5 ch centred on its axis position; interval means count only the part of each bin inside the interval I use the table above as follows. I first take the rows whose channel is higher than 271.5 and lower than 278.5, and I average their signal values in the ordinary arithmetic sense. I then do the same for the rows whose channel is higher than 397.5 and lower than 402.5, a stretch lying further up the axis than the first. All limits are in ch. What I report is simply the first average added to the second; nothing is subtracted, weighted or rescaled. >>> 2.56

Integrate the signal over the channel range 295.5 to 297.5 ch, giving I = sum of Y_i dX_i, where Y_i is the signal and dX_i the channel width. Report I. 2.54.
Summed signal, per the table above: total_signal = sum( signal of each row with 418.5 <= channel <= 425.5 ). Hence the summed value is 9.1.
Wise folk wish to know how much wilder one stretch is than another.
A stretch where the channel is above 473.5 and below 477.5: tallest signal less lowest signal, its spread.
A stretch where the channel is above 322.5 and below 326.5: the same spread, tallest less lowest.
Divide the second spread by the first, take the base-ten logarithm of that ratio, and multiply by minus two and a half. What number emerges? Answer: 1.5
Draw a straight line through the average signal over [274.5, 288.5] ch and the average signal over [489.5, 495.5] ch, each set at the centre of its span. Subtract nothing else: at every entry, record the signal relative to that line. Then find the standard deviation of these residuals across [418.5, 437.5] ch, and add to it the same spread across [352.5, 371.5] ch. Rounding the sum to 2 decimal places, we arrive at 0.21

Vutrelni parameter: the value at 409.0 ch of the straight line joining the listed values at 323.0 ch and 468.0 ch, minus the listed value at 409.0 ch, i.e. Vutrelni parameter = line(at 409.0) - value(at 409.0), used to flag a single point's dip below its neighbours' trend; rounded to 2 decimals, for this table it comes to -0.16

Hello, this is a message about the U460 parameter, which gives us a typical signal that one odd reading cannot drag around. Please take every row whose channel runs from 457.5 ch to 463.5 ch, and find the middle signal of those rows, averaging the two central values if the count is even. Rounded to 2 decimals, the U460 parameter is 1.19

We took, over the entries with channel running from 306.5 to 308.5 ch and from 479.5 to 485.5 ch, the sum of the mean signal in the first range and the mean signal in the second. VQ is 2.44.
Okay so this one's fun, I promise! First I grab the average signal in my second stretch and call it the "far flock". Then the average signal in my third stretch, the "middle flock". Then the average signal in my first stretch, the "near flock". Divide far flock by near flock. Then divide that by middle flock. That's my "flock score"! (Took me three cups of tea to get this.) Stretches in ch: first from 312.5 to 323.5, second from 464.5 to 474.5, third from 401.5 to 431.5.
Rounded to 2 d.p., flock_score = 0.75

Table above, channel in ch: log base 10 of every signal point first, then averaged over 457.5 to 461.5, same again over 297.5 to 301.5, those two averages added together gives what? 0.196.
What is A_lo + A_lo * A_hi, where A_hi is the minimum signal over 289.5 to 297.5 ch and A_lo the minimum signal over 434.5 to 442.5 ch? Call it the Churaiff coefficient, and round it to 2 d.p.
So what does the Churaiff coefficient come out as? 2.77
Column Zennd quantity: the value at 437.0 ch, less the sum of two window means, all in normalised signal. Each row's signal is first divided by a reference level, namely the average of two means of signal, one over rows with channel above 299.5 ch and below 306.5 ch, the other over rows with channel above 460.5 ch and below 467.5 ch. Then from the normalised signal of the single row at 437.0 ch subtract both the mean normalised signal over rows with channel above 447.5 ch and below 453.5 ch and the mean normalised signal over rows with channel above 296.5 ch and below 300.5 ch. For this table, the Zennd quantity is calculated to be -1.06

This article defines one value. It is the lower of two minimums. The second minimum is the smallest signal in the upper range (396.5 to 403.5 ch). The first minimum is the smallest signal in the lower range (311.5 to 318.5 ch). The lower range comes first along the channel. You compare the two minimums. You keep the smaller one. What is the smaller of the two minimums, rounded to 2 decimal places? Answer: 1.14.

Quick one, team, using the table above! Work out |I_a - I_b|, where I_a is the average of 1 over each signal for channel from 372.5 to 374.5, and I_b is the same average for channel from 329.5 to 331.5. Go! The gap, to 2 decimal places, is 0.20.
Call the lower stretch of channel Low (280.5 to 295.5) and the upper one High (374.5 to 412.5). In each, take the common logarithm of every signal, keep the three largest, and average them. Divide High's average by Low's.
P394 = 1.04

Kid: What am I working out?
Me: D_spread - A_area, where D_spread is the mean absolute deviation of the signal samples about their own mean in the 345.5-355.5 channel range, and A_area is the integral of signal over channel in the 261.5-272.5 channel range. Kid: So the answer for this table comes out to -14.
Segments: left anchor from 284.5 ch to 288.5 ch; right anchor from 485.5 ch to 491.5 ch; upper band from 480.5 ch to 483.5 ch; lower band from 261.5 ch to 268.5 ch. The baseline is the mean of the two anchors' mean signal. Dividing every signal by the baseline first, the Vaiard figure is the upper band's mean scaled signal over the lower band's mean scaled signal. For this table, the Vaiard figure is 0.96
